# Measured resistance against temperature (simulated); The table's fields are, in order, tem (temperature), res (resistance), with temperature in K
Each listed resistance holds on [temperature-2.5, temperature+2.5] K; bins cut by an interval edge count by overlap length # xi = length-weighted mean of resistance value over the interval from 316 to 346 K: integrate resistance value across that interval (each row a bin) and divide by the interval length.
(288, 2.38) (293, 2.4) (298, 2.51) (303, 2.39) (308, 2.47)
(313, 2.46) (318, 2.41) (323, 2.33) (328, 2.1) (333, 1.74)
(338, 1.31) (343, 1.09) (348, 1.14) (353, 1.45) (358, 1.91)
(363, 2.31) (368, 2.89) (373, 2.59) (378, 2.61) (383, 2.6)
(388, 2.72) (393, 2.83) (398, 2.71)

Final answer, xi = 1.81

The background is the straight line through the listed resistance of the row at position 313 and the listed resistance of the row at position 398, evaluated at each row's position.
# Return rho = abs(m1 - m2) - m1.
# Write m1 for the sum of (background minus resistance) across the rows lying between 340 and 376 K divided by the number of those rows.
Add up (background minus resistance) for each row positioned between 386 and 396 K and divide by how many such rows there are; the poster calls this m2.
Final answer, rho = 0.1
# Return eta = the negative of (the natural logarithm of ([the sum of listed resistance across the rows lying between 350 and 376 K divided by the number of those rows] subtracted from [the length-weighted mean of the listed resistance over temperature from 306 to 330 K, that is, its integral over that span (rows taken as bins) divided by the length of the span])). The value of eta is 2.1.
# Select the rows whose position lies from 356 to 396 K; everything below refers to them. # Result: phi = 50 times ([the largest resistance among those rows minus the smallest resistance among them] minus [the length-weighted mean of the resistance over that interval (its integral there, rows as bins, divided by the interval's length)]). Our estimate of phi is -79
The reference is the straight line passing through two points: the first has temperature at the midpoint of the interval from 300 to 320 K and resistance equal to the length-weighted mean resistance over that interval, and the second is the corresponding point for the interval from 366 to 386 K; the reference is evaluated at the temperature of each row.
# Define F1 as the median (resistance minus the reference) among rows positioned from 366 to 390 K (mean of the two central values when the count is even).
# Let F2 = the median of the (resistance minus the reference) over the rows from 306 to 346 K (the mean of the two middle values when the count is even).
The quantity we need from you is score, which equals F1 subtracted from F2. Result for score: -0.2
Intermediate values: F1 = -0.07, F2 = -0.27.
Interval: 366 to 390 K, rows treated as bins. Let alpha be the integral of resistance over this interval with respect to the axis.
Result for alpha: 64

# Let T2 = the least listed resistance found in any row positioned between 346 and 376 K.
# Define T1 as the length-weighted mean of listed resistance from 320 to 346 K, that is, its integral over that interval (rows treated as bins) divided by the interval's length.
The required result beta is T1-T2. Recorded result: 0.6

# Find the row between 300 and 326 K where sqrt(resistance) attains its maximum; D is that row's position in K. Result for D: 308 K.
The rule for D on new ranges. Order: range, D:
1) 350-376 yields 368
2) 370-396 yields 393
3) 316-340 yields 318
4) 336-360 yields 358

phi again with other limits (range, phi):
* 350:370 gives -33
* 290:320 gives -116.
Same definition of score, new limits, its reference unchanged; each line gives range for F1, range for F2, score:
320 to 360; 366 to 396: 0.9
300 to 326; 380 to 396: 0.0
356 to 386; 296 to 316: 0.1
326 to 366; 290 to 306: 1.0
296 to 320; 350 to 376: -0.3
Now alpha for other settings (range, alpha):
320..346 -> 45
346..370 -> 46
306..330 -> 57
